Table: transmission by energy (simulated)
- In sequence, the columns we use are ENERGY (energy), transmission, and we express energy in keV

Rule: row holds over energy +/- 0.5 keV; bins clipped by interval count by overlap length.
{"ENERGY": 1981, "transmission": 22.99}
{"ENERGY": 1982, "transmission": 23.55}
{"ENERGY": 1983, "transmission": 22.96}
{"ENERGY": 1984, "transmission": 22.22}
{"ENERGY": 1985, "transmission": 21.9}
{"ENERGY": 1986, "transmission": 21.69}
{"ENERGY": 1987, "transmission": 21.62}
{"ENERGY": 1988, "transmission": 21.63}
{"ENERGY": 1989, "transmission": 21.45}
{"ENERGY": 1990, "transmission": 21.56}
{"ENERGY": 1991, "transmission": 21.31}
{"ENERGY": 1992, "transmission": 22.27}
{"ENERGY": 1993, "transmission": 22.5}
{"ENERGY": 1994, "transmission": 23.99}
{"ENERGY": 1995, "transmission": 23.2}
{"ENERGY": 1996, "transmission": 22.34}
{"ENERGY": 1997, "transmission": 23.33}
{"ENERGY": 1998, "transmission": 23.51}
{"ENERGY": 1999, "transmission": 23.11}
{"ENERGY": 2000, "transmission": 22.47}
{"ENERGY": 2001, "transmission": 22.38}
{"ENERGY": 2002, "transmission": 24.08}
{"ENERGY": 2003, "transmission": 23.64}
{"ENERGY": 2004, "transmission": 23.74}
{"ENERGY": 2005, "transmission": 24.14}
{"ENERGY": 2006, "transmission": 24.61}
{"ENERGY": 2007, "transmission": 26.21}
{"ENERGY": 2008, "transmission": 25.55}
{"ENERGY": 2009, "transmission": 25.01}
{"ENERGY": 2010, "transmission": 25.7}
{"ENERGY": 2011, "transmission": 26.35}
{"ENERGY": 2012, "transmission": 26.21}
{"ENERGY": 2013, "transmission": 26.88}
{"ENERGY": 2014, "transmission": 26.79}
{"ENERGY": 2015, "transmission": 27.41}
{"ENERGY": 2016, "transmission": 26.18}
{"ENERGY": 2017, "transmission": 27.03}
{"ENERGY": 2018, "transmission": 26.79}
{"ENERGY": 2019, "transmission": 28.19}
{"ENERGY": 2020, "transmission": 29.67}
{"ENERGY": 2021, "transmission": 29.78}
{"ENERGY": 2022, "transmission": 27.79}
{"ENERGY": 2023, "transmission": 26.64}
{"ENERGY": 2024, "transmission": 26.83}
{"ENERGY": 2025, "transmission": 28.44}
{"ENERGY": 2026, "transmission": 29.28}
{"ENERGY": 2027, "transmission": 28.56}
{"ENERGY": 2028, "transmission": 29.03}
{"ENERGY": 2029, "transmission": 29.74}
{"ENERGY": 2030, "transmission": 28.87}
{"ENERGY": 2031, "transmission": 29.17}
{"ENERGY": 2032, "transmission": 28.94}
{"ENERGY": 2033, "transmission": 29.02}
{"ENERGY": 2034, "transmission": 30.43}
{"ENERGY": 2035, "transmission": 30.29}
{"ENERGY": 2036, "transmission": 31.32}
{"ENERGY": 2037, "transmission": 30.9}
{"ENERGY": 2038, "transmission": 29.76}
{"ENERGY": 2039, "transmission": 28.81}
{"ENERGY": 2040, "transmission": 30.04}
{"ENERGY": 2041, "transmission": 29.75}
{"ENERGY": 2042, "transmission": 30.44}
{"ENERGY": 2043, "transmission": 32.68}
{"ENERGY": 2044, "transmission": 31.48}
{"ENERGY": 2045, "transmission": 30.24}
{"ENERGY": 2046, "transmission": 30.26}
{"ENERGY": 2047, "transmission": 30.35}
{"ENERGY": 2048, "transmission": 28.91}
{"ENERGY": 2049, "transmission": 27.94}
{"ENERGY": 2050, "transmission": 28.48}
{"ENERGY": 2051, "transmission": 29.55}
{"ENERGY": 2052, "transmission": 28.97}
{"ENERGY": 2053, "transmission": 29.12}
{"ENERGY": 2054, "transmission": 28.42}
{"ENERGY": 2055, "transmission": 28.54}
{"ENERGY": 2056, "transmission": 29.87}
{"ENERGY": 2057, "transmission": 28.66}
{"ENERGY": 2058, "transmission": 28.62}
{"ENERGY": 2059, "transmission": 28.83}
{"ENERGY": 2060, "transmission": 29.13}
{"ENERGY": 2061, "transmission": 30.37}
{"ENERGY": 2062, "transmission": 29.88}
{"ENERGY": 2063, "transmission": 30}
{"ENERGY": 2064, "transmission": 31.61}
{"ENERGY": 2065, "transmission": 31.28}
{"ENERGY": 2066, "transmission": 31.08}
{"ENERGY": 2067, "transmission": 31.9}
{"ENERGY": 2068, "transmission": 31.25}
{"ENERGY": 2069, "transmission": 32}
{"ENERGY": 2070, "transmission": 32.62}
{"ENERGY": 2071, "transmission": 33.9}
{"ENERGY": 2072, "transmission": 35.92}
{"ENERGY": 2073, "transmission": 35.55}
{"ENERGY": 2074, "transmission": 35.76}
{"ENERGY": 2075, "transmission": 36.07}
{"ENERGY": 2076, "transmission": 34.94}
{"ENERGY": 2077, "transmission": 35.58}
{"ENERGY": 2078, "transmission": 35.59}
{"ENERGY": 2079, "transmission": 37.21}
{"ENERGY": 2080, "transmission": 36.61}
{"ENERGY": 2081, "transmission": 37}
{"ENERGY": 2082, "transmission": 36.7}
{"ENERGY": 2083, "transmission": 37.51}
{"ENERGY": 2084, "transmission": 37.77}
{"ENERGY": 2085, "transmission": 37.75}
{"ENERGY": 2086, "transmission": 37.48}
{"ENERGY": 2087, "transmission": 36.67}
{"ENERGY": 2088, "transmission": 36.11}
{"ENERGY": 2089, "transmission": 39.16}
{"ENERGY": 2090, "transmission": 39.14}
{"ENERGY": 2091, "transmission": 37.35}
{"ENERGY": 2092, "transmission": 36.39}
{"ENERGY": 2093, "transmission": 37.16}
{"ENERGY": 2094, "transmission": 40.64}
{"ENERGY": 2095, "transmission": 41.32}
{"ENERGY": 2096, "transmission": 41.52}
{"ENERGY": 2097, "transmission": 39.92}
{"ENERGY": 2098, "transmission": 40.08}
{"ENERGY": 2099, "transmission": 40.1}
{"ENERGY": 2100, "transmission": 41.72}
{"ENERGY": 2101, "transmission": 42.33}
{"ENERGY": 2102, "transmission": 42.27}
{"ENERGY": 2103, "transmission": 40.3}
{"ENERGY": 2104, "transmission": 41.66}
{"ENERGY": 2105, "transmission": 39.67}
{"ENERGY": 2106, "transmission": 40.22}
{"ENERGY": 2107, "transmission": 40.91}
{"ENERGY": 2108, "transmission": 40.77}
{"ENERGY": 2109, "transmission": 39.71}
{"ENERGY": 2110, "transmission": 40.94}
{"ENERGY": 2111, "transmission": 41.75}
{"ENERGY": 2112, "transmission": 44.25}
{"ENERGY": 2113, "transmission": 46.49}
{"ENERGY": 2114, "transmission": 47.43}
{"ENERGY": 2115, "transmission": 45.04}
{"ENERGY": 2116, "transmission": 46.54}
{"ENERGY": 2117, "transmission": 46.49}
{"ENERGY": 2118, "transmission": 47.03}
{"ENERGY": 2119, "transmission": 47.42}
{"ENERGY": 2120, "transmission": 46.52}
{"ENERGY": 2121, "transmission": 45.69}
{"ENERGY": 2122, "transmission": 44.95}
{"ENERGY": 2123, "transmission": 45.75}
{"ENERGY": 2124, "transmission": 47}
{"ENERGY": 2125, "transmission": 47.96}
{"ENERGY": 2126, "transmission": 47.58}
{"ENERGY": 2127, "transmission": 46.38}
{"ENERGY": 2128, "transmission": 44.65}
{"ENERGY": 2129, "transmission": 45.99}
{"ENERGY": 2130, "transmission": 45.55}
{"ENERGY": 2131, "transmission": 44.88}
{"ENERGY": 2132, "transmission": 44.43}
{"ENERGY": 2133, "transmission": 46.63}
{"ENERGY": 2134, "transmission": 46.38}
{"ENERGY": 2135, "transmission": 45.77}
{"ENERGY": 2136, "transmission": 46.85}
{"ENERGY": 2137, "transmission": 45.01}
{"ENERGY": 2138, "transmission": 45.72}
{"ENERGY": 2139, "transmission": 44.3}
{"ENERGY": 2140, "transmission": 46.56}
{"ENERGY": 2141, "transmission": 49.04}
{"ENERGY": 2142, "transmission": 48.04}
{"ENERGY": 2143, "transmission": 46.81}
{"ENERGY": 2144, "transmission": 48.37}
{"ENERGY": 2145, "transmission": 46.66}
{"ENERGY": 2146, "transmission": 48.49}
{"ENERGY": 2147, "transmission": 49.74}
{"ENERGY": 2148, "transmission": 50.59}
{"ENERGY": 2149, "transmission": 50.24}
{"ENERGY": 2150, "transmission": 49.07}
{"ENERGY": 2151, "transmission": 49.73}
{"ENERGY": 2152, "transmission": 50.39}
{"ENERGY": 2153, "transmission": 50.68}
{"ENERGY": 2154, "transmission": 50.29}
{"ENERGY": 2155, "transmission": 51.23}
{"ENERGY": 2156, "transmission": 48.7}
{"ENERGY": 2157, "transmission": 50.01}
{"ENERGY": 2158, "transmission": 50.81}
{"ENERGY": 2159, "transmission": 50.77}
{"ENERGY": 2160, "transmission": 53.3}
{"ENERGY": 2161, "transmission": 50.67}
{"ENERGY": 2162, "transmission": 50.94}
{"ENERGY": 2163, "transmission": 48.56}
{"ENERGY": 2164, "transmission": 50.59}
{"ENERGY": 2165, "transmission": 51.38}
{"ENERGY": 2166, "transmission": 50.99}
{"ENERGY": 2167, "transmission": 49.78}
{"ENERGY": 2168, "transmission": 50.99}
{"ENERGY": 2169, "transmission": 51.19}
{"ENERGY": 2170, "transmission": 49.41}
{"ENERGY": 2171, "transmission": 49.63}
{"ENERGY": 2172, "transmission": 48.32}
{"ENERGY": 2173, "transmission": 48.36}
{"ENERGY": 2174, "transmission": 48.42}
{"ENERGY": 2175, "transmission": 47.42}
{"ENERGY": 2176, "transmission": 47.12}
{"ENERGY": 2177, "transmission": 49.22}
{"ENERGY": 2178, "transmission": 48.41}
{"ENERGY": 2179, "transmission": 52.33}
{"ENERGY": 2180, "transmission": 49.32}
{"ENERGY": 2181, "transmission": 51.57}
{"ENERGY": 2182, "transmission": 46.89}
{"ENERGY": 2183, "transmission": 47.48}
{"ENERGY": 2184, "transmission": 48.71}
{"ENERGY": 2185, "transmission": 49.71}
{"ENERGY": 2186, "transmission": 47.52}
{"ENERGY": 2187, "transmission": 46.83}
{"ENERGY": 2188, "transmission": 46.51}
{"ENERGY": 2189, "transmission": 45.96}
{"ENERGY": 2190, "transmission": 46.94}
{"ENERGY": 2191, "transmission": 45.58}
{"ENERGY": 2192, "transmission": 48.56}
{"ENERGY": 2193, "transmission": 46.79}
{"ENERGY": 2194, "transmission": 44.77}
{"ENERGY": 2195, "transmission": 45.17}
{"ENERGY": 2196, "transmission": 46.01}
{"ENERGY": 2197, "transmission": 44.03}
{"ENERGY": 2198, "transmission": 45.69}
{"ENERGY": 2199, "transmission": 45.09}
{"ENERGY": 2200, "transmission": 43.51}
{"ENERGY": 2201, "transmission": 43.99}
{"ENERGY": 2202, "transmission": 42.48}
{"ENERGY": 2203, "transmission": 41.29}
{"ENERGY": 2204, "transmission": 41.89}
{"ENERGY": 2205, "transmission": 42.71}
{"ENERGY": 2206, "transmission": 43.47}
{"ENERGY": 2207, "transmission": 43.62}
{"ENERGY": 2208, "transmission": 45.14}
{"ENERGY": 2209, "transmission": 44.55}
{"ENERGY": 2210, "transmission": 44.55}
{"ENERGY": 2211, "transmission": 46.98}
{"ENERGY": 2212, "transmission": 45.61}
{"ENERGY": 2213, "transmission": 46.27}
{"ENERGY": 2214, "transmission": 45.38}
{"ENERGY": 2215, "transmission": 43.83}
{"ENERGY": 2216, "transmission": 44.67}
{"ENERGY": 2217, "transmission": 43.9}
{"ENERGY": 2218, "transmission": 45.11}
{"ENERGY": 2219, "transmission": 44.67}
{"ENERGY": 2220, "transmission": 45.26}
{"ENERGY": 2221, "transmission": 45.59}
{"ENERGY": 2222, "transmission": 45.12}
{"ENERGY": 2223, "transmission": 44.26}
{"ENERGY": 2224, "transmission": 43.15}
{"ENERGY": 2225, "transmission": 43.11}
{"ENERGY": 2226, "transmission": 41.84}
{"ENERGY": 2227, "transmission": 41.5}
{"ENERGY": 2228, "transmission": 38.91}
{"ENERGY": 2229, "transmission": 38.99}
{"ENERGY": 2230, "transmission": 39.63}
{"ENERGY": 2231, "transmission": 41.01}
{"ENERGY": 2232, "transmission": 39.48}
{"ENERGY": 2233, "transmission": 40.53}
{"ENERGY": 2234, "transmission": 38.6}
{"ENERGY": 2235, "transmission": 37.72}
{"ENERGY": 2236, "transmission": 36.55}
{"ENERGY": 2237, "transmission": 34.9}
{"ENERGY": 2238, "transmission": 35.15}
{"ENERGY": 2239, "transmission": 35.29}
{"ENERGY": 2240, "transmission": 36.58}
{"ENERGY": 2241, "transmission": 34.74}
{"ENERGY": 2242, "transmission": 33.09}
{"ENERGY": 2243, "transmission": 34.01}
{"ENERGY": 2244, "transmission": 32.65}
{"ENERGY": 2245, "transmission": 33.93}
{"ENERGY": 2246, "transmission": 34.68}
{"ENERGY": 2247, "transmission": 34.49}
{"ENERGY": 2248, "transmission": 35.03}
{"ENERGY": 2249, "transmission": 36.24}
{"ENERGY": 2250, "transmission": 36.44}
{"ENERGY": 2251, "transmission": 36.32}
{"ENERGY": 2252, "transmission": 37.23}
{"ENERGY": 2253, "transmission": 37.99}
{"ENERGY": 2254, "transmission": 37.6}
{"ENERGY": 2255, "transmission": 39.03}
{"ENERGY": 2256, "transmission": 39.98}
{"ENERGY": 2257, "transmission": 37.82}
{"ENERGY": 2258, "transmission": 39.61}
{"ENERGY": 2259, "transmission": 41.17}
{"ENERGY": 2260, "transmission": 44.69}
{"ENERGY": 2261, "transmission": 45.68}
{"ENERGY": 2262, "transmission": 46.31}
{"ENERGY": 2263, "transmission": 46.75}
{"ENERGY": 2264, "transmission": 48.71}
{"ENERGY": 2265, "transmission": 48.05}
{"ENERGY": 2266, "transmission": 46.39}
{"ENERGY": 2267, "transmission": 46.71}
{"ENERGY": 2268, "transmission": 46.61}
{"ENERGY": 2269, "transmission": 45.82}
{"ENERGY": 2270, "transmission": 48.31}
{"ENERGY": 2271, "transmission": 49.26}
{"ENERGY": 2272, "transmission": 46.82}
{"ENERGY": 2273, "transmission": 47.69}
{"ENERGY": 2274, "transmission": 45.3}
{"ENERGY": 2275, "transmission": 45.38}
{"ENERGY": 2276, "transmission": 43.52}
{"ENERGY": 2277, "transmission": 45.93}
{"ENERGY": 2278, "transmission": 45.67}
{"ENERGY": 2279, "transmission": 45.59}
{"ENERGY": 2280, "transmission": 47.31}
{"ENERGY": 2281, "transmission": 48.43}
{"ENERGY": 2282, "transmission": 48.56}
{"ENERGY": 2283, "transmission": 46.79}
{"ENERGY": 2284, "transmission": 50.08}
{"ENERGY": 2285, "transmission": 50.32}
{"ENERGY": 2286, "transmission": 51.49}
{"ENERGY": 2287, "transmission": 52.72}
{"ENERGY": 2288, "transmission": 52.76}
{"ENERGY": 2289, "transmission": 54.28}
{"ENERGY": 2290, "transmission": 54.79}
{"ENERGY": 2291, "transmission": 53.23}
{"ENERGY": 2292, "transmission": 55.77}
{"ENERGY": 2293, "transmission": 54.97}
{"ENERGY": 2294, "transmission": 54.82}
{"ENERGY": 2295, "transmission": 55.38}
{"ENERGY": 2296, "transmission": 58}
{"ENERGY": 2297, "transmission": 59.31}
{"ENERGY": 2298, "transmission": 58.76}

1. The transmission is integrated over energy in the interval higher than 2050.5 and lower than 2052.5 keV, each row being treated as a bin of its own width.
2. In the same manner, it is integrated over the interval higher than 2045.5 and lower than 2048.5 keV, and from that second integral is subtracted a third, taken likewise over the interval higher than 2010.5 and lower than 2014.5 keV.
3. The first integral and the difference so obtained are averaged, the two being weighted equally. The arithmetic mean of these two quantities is 21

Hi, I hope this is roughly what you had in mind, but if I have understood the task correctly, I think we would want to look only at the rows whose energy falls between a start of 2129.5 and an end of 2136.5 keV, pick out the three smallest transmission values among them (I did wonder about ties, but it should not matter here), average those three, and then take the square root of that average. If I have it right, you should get 6.7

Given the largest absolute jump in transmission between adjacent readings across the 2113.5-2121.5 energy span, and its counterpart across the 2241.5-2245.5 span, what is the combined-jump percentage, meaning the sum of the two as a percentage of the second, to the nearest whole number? 276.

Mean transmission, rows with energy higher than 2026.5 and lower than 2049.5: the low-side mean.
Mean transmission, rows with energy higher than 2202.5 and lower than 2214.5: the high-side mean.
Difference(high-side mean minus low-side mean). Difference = 14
